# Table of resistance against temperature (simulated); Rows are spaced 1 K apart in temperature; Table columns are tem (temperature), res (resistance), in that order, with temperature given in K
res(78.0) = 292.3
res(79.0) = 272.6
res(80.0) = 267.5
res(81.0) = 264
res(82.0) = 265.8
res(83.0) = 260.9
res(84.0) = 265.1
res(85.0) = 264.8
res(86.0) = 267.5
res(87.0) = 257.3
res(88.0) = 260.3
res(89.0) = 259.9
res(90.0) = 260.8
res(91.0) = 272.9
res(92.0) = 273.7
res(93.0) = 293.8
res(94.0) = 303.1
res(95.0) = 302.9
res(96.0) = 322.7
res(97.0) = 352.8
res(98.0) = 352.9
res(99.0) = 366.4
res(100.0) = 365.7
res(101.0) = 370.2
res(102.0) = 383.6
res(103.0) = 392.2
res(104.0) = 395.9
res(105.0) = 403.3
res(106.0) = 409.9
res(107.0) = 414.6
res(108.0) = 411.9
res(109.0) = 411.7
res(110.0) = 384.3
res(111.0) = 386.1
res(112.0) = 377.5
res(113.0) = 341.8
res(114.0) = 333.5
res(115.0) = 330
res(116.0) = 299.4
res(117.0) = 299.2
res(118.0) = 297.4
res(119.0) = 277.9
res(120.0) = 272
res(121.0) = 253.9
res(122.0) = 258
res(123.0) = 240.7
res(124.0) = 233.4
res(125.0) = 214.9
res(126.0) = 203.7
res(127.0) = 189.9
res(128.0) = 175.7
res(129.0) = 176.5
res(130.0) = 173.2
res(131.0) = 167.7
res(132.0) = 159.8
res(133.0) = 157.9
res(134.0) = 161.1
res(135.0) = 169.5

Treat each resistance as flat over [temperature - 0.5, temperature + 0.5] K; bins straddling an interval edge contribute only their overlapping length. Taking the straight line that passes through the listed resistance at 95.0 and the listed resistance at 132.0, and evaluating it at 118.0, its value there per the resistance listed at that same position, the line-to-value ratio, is 0.72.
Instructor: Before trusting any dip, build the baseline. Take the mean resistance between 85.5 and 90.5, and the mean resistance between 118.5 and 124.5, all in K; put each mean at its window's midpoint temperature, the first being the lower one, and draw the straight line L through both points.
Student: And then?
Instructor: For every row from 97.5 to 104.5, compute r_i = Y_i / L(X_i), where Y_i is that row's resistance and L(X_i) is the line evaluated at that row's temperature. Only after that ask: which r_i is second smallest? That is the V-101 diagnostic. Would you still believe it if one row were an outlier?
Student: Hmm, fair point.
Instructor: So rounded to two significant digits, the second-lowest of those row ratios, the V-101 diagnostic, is 1.4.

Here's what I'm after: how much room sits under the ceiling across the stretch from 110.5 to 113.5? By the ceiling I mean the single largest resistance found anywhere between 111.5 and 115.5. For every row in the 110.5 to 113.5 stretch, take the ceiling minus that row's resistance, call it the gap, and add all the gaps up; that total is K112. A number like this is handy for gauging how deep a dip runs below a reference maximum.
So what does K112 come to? 27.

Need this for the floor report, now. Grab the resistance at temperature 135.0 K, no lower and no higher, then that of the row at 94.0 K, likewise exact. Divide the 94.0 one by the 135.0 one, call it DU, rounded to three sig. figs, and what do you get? 1.79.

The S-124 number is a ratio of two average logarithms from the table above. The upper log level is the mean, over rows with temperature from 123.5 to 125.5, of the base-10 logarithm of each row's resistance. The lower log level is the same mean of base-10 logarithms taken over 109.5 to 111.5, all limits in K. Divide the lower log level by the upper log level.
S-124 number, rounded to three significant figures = 1.10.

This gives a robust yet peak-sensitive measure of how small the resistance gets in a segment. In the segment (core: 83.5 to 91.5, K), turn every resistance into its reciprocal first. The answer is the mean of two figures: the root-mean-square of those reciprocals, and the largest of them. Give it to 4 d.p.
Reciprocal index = 0.0038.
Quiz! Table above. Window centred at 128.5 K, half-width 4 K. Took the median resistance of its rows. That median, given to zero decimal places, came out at 176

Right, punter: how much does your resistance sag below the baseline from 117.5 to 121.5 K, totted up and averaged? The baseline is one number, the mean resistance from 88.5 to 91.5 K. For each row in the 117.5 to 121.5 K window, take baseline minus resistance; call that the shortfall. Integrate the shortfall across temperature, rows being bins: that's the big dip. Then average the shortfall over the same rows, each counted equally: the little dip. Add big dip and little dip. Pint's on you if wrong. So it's -54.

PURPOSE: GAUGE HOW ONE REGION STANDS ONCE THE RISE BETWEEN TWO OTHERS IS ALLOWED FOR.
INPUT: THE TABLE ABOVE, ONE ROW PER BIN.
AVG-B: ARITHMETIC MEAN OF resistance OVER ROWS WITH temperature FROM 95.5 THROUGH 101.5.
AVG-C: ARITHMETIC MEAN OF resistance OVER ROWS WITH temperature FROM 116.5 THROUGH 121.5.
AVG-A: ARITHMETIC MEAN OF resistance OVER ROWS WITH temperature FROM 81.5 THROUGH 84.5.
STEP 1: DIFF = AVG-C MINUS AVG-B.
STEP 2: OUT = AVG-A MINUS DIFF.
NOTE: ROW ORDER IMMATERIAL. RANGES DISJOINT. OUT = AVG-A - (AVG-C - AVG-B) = 339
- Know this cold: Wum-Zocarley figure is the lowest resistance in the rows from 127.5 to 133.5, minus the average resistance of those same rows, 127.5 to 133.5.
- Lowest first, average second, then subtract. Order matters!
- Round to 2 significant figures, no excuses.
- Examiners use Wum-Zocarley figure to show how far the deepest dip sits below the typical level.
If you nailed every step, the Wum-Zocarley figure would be -11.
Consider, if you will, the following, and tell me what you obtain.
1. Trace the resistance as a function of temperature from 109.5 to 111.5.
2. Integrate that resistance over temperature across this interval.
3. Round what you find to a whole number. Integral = 770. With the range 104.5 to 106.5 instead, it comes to 813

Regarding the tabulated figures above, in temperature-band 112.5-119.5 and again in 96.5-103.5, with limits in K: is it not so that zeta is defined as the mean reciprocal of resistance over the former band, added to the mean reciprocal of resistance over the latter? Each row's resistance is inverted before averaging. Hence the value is 0.0059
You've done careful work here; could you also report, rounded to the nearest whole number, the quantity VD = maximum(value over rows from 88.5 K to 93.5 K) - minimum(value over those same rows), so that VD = 34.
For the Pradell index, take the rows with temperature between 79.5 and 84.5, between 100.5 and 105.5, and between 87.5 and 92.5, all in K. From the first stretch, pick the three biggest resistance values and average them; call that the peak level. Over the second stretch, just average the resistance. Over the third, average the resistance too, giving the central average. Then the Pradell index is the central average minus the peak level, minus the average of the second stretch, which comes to -390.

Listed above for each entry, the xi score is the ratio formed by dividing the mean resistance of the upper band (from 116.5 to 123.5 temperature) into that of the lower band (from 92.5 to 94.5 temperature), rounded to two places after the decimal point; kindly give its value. 1.10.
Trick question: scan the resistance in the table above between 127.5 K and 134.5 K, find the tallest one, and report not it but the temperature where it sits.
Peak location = 129.0 K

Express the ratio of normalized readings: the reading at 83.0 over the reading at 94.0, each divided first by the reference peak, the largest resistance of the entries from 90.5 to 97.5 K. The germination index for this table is 0.86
